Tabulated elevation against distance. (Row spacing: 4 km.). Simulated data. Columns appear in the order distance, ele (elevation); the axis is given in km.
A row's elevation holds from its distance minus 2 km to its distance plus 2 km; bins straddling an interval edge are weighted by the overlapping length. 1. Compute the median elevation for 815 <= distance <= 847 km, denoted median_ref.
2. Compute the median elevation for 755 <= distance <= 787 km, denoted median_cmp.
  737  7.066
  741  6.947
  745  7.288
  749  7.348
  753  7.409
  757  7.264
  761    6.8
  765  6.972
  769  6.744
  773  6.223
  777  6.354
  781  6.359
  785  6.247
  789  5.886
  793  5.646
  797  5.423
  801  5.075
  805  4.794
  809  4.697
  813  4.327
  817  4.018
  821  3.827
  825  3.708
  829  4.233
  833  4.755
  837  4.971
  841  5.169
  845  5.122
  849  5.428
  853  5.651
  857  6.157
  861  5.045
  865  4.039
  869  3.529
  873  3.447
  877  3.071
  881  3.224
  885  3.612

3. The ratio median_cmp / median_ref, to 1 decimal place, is 1.5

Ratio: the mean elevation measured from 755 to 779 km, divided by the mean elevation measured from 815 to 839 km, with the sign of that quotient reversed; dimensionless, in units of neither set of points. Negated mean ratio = -1.58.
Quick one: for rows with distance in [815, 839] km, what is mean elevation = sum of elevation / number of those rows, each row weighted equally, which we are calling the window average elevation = 4.3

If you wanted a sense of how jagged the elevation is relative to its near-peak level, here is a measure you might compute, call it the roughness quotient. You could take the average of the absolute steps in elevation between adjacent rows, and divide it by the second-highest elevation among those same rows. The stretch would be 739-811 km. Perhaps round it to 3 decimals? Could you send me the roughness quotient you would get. 0.030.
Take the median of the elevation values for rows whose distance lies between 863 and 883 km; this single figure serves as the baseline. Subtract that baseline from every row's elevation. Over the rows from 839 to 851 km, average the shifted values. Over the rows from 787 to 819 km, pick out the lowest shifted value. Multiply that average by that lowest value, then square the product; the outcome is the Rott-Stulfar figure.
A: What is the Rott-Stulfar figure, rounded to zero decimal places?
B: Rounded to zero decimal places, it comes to 1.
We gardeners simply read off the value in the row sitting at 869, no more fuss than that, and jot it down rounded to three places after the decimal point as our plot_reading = 3.529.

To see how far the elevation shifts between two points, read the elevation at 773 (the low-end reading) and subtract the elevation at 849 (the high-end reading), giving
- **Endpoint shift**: 0.8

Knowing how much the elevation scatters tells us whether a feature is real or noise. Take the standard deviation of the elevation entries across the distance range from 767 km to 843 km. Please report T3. 0.9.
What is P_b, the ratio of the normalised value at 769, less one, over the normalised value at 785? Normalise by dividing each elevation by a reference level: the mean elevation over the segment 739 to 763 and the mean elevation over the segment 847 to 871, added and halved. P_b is 0.11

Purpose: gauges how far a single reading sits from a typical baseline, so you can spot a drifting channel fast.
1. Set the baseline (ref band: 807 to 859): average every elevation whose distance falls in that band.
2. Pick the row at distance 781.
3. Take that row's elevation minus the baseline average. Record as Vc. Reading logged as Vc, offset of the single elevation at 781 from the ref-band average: 1.6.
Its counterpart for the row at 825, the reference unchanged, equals -1.1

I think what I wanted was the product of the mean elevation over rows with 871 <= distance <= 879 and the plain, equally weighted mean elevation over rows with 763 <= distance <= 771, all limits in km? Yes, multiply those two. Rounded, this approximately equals 22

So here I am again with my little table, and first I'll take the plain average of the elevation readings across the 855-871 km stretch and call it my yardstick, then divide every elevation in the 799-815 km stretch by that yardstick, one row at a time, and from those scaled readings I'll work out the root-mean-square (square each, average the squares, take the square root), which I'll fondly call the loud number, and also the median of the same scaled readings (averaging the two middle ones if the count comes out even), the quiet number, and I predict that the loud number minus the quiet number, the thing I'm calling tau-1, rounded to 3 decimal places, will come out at -0.003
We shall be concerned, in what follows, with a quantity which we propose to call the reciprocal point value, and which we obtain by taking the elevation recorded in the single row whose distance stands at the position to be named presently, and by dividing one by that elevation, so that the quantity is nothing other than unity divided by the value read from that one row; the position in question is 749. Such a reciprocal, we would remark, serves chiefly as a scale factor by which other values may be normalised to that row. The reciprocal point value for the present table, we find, 0.14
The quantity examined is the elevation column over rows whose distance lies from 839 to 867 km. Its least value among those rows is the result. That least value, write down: 4.039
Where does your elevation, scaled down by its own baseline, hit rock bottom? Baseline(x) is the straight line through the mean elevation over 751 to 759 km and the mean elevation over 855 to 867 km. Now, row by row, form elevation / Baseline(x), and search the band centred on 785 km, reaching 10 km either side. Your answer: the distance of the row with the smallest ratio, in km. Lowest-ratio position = 793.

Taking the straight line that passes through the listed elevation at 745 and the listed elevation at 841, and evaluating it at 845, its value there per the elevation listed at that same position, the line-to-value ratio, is 0.99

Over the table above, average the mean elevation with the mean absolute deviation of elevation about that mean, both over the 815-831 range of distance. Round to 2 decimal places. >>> 2.06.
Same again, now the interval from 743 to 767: 3.69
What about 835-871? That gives 2.78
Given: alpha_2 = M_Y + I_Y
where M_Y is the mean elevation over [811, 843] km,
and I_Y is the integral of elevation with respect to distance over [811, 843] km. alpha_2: 144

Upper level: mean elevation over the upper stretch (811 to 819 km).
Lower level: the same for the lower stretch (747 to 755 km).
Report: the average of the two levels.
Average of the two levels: 5.78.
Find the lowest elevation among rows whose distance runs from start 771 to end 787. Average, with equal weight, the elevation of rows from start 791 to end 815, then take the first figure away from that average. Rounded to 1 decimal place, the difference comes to -1.2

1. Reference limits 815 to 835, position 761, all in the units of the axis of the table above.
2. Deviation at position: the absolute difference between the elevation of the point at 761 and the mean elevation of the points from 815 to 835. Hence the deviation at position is 2.7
